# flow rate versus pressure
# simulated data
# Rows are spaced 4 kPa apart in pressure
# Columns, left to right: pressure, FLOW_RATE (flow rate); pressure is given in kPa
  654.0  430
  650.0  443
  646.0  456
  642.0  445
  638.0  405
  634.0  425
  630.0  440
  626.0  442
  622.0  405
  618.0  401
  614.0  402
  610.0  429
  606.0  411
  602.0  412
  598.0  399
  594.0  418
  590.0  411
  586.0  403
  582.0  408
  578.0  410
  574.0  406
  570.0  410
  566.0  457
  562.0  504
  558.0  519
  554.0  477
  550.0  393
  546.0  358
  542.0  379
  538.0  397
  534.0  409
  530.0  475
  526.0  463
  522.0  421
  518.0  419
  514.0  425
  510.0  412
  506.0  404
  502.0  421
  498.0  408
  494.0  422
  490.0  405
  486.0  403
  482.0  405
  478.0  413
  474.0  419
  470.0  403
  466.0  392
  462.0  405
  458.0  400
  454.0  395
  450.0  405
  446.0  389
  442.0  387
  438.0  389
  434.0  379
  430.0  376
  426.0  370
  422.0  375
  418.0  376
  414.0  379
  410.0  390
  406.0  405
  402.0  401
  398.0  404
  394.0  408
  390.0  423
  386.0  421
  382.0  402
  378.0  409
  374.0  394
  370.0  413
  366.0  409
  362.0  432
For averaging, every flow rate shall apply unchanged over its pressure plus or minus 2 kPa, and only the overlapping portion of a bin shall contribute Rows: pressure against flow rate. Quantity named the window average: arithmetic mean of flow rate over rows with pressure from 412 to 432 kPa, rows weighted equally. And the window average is 375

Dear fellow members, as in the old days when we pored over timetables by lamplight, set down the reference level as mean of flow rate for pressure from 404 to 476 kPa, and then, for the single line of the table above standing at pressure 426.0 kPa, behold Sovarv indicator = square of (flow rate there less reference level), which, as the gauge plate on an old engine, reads 432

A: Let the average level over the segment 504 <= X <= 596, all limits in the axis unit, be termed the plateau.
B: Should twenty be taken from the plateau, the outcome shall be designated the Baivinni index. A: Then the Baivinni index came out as 405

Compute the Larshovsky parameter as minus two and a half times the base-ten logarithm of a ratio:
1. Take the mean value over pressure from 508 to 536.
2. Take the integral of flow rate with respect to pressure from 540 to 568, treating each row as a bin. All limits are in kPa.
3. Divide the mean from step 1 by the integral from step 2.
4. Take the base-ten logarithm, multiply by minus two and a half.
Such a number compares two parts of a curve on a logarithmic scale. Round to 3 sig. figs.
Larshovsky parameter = 3.64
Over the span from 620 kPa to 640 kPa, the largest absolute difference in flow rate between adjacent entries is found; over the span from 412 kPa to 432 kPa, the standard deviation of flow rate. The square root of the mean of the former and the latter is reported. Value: 4.5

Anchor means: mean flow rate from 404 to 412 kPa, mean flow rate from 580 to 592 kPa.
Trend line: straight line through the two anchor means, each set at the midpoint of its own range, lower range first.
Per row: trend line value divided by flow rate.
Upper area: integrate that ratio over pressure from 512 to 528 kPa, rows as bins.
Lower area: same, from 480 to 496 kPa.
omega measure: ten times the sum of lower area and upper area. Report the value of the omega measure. 307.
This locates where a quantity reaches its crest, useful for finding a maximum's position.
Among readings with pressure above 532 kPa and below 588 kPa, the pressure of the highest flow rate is 558.0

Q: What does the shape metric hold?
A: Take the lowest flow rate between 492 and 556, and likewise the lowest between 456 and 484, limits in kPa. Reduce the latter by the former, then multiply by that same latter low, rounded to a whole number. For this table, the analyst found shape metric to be 13328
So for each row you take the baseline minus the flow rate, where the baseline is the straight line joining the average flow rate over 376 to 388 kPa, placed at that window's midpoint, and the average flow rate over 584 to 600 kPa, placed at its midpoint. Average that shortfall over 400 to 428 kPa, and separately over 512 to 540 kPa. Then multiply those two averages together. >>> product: -531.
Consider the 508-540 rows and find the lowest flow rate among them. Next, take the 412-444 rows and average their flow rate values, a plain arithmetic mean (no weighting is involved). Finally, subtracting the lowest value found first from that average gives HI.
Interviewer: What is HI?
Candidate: -18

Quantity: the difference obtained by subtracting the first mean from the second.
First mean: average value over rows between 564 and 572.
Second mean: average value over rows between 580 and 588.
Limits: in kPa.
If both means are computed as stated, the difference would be -28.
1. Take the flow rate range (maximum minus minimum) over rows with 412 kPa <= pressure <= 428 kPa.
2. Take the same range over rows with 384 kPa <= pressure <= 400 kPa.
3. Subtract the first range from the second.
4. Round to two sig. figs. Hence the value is 10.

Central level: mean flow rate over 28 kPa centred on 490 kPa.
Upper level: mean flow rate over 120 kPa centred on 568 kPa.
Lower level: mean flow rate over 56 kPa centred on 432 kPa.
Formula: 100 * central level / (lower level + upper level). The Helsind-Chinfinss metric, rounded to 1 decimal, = 50.8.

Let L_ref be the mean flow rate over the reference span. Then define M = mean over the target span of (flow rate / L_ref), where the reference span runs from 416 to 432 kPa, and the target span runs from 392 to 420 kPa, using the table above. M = 1.05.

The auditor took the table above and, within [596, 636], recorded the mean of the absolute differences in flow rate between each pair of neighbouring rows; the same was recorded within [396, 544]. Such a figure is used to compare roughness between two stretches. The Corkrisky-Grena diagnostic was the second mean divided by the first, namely 0.8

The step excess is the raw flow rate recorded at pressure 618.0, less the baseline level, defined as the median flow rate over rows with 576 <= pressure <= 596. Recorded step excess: -9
